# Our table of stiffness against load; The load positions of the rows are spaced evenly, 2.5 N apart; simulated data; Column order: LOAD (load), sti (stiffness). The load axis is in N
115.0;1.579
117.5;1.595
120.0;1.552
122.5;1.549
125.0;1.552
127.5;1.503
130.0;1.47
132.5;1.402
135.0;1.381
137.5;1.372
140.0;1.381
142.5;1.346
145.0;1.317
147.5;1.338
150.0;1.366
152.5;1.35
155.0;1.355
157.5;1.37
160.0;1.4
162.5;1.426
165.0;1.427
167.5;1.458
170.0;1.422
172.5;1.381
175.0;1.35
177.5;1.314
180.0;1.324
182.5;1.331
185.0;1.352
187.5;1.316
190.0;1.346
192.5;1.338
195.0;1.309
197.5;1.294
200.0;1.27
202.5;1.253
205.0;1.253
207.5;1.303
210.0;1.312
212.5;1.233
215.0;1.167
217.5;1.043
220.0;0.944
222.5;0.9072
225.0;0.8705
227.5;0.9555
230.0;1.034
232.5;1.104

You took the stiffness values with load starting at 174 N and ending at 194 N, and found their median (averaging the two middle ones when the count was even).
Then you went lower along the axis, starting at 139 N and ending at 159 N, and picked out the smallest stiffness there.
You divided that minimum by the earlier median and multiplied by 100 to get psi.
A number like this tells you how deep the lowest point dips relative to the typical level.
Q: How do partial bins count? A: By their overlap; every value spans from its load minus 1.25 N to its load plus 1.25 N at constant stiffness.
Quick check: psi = 99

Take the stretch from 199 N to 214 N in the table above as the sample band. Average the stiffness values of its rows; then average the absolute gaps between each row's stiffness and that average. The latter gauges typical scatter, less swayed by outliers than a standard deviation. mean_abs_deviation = 0.025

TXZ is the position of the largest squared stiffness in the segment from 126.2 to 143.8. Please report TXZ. 127.5 N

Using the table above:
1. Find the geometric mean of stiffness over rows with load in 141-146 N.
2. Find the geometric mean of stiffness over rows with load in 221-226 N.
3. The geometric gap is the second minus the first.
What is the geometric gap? -0.44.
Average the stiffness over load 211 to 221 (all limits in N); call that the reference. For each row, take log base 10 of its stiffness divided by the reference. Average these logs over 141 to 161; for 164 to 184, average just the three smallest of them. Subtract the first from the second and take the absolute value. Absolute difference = 0.010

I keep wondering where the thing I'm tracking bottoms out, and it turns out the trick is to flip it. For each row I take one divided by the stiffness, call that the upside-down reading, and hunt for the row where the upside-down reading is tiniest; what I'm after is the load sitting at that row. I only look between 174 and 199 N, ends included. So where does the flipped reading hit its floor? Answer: 185.0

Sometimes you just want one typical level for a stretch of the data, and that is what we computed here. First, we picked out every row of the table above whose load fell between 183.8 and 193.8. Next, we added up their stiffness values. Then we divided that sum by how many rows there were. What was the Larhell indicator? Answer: 1.34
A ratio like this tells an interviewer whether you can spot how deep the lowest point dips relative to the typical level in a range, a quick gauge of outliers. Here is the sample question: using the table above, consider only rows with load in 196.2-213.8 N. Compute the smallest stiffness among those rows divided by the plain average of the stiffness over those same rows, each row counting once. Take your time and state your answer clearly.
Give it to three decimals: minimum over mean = 0.968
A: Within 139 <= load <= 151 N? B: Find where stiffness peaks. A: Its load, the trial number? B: 140.0 N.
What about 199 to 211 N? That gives 210.0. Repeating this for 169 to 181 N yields 170.0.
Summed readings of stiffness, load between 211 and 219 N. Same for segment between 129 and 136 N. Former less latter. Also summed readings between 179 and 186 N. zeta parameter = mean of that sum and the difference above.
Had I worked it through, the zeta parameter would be 1.6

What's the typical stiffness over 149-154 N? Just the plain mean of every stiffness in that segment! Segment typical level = 1.36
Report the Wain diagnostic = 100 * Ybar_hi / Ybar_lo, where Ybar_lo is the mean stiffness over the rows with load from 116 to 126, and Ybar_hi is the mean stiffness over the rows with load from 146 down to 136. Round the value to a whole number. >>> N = 87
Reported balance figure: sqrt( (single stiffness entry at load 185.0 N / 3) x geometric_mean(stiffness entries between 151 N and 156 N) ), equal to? 0.781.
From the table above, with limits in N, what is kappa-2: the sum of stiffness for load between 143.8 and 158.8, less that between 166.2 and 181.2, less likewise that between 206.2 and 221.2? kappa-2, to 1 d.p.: -7.2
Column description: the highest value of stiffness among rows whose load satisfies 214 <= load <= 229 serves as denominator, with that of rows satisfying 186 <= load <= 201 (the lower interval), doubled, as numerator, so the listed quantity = 2.31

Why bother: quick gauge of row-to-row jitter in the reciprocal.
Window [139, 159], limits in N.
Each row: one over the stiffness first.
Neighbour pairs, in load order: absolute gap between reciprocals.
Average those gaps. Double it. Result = 0.023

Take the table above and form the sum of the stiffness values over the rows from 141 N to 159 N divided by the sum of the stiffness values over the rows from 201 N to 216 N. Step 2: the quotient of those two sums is 1.3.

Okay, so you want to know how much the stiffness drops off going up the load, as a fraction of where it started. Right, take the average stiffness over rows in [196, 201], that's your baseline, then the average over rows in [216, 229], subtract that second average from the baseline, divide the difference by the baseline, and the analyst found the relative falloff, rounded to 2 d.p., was 0.26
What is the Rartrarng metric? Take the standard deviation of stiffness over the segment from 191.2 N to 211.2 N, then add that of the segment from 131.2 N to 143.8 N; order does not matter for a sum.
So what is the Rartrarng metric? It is 0.05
